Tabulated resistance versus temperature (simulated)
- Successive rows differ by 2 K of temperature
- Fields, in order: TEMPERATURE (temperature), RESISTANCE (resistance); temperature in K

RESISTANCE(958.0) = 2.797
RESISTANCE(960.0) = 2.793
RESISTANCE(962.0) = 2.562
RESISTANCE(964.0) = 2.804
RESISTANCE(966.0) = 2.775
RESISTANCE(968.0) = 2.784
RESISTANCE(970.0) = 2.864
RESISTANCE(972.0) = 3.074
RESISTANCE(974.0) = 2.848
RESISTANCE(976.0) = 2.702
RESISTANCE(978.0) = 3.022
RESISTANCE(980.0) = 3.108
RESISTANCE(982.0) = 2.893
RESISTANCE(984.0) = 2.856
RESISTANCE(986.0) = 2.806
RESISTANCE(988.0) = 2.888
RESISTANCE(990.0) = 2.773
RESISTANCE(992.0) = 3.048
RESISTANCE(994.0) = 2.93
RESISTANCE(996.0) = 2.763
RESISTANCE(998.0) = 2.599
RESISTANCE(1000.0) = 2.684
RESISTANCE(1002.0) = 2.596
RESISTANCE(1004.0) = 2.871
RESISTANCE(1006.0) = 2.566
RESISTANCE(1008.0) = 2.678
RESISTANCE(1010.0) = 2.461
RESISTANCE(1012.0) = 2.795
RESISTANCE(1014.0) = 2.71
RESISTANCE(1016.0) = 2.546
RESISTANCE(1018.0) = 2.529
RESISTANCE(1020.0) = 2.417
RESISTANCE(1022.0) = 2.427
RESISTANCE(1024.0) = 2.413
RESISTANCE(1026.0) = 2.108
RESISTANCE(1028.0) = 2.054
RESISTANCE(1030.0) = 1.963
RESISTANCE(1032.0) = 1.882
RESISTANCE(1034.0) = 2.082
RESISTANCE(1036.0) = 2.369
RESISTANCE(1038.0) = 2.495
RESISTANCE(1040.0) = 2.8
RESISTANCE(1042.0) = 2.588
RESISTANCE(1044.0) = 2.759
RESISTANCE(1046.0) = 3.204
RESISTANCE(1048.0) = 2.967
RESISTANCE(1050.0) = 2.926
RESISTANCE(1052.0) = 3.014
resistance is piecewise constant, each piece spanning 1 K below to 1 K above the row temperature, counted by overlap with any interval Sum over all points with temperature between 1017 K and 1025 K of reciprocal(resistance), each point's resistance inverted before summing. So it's 1.64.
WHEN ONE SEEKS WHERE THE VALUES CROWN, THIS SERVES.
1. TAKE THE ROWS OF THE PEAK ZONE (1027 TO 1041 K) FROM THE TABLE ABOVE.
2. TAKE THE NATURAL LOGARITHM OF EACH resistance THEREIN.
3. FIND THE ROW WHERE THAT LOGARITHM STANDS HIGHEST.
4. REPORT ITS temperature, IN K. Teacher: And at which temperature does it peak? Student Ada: 1040.0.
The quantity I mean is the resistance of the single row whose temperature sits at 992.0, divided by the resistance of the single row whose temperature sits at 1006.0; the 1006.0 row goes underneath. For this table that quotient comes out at 1.19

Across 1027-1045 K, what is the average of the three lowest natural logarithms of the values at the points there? 0.68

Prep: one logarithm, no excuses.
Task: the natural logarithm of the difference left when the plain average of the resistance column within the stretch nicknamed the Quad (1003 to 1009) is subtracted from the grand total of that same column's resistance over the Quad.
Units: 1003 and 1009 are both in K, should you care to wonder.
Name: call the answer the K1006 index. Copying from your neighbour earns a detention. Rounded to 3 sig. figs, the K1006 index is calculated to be 1.69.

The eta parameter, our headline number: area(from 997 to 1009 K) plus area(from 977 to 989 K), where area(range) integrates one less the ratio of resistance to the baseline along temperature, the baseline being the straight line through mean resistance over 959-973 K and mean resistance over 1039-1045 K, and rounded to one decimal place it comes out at -0.2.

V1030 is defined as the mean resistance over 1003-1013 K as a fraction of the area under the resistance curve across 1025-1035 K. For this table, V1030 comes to 0.133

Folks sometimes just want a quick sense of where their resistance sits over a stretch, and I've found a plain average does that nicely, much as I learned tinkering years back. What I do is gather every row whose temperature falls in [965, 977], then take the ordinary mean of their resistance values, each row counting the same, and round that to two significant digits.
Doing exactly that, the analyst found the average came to 2.8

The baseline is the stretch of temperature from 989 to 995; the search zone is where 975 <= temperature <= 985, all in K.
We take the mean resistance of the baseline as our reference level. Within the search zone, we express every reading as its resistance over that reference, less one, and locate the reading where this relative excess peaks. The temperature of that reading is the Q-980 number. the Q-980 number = 980.0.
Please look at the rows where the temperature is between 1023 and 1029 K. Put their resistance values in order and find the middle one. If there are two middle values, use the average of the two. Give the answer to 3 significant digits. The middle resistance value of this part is 2.11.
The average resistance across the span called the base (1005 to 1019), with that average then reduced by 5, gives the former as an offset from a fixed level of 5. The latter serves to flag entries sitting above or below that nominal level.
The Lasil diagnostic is -2.39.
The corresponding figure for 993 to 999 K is -2.24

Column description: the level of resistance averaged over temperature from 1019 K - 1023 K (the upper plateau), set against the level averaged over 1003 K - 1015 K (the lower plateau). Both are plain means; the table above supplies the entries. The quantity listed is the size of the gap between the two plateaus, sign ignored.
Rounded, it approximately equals 0.26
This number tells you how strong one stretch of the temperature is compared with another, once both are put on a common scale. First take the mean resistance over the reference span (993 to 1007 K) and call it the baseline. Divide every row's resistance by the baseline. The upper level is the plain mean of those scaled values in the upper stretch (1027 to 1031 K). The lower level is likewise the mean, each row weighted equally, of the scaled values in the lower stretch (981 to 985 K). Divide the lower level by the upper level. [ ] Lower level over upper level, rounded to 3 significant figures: 1.43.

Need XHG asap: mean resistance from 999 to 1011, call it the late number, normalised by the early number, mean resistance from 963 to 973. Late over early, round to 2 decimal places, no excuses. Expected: 0.92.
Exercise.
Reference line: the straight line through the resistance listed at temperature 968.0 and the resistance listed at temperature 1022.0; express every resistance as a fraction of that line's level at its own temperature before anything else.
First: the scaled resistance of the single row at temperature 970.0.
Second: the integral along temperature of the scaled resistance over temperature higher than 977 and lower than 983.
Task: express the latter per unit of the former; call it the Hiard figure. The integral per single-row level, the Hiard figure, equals 6.45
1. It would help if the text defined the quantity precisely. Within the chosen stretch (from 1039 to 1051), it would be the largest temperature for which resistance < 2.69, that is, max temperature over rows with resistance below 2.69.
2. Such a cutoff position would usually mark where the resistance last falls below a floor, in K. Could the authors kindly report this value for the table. 1042.0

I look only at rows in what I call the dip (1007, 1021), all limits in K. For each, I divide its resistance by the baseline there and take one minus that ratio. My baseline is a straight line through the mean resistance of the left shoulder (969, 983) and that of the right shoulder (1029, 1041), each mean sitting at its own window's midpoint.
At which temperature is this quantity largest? 1010.0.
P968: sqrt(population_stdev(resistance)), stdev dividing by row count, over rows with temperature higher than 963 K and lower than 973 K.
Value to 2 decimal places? 0.33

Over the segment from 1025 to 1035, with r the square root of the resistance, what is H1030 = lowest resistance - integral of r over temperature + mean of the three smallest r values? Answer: -10.9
